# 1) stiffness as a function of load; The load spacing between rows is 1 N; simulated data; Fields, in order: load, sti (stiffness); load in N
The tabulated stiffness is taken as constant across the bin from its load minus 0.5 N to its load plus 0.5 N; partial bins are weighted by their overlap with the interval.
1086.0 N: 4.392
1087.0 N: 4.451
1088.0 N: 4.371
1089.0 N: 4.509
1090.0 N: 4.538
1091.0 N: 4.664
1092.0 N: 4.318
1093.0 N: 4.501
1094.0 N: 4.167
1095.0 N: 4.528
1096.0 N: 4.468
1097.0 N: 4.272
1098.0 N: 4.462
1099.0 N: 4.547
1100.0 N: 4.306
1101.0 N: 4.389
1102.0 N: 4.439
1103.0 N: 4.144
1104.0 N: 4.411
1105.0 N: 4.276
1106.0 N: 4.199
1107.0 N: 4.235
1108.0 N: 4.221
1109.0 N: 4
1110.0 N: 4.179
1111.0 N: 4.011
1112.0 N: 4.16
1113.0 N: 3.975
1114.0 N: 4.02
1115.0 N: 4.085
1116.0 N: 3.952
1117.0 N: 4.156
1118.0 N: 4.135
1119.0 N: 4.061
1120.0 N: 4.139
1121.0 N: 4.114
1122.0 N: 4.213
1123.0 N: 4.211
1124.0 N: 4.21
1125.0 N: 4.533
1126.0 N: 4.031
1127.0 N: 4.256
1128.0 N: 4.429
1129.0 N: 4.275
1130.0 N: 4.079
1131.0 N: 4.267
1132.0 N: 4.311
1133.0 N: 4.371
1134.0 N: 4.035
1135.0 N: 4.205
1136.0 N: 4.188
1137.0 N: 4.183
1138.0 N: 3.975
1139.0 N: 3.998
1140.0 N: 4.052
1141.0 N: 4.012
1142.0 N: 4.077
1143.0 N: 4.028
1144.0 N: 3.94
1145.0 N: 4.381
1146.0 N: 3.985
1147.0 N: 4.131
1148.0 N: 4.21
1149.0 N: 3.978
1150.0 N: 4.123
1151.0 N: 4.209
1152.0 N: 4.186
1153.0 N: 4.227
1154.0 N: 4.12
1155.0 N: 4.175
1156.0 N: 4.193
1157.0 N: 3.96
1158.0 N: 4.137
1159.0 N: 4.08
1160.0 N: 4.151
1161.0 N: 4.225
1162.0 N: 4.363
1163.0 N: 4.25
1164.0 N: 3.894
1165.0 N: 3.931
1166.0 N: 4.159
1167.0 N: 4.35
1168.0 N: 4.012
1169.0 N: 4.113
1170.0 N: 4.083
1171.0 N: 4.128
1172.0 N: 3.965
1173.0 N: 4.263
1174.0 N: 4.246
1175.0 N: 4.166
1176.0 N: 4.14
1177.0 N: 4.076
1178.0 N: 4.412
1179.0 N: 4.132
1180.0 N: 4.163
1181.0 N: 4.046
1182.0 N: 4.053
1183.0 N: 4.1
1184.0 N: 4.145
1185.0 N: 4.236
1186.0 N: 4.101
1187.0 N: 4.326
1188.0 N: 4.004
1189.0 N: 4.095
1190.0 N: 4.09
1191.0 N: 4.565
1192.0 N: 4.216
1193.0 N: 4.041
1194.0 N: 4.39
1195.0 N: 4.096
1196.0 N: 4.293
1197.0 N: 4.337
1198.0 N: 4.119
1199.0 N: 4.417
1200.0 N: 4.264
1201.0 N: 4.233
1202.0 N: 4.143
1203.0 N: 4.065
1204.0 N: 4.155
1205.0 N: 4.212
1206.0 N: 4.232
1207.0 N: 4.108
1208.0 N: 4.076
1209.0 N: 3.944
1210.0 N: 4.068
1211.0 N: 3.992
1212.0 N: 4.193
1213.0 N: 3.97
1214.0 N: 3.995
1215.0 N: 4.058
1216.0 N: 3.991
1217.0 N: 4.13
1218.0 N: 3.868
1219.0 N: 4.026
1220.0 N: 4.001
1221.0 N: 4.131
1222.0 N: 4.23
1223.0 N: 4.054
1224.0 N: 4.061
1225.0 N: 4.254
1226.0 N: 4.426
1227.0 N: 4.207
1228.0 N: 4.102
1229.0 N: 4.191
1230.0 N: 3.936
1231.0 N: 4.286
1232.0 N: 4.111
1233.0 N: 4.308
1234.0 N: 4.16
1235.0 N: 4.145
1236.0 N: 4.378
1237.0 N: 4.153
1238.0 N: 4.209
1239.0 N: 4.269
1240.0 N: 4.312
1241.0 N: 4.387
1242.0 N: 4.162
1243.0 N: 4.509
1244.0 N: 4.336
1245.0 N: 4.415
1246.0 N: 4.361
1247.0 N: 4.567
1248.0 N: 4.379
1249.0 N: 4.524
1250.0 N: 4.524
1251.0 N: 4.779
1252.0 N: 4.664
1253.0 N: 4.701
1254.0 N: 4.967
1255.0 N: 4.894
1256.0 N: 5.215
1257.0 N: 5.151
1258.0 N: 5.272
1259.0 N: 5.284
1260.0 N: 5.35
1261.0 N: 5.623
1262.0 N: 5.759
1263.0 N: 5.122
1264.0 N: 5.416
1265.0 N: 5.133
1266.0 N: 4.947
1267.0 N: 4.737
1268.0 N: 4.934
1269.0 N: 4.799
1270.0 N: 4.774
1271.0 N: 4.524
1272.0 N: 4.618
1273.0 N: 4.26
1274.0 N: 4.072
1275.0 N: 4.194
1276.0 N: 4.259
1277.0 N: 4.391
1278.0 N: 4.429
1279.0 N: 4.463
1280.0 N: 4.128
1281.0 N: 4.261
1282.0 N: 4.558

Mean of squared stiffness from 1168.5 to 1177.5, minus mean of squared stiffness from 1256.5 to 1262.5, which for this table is -12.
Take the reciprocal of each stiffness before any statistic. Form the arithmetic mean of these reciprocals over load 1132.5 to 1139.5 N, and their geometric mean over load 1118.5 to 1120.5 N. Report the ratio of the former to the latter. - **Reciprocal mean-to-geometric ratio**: 0.99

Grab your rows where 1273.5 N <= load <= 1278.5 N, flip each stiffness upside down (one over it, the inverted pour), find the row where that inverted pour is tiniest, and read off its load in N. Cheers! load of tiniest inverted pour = 1278.0 N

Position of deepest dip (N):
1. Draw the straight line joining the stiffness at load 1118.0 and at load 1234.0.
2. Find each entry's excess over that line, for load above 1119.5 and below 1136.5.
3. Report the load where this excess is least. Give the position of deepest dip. 1126.0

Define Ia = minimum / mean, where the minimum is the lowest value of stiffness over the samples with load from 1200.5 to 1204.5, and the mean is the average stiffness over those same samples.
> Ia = 0.980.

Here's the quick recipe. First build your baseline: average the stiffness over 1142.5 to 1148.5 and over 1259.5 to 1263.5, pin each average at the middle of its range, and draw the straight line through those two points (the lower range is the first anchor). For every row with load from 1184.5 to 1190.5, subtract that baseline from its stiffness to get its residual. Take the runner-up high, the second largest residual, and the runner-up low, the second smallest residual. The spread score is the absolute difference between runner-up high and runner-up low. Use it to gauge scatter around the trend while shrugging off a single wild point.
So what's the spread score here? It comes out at 0.20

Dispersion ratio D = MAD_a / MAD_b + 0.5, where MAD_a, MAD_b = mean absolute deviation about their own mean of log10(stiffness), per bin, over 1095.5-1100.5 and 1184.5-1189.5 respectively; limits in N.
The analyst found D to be 1.40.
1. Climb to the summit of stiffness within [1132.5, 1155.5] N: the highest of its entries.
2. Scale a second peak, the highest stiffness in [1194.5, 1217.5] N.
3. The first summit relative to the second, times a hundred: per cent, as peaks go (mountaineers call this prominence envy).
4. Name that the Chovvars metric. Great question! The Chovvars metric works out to 99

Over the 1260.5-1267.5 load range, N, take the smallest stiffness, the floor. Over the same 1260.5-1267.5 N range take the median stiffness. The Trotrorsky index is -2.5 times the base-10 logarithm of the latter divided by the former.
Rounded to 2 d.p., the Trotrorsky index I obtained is -0.09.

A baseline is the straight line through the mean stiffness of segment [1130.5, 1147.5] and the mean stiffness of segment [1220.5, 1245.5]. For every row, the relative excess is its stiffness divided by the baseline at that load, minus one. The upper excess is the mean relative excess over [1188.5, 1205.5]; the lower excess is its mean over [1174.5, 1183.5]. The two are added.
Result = 0.00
